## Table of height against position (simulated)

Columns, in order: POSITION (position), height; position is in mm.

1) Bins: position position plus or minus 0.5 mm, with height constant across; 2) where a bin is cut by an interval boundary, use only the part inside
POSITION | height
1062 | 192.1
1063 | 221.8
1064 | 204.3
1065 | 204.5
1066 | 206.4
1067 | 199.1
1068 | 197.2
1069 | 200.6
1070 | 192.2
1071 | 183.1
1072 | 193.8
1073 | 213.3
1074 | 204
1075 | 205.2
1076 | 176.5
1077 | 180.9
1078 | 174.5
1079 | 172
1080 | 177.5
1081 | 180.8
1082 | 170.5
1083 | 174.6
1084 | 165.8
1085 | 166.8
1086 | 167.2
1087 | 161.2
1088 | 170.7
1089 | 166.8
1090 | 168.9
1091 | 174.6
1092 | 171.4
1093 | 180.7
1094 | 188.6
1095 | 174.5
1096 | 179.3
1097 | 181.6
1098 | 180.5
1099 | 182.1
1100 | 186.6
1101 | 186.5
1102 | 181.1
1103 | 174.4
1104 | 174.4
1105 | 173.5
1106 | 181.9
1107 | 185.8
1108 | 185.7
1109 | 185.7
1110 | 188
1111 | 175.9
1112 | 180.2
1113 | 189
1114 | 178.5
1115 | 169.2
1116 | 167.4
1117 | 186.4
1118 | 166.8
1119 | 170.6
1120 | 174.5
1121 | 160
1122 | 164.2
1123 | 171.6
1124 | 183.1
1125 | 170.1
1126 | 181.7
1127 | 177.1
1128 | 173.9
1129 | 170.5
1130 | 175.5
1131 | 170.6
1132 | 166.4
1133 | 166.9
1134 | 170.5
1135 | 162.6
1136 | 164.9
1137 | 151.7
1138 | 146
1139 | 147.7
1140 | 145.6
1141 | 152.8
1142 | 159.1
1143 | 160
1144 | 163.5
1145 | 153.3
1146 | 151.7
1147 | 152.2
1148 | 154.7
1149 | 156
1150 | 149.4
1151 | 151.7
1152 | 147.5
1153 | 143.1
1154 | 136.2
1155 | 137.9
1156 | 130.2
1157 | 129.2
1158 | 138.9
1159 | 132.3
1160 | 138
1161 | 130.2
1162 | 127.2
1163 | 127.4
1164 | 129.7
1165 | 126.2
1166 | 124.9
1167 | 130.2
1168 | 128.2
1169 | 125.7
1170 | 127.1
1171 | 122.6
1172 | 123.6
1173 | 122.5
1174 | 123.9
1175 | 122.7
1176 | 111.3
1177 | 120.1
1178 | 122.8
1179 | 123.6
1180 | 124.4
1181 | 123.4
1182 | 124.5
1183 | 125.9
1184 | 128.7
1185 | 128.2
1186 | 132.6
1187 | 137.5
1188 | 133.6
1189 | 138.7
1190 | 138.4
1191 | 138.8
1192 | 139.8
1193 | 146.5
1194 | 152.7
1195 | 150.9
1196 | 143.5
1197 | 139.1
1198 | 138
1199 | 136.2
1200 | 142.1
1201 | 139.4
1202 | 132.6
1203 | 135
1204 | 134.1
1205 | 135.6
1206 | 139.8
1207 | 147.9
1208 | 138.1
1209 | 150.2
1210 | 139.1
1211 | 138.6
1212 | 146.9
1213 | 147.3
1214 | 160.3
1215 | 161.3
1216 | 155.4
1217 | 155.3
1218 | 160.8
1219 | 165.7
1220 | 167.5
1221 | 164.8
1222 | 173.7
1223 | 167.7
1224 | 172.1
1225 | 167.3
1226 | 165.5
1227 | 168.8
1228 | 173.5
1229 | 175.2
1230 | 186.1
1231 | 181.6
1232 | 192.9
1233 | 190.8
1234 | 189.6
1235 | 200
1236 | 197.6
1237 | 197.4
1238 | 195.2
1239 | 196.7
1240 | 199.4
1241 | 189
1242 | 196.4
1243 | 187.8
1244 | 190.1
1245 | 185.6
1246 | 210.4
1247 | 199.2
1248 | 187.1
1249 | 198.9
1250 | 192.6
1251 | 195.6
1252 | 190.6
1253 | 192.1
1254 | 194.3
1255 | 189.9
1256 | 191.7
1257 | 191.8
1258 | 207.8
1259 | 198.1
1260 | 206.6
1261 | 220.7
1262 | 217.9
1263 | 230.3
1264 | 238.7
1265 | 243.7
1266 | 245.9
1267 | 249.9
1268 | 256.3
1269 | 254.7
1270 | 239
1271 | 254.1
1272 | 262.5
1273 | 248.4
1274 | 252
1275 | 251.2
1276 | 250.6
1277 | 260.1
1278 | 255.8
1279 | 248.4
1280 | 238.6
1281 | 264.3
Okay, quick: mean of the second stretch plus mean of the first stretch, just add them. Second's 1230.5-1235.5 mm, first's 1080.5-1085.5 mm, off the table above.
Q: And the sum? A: 363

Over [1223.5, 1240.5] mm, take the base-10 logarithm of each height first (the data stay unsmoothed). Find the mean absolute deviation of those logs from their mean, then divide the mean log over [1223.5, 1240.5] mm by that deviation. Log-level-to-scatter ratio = 87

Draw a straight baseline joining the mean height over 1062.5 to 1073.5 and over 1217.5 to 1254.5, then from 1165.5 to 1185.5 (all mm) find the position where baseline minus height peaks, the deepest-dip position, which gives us 1176 mm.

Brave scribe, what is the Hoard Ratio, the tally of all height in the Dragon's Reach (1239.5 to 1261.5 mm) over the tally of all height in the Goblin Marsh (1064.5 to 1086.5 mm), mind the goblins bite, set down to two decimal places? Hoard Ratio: 1.05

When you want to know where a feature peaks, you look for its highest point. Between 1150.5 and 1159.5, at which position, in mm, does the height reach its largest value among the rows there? 1151 mm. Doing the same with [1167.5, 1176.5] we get 1168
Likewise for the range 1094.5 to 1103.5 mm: 1100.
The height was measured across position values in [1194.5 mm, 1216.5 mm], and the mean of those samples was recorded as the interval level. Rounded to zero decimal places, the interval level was 143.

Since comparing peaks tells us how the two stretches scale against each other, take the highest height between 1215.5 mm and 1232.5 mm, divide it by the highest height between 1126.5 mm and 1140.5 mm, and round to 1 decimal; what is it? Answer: 1.1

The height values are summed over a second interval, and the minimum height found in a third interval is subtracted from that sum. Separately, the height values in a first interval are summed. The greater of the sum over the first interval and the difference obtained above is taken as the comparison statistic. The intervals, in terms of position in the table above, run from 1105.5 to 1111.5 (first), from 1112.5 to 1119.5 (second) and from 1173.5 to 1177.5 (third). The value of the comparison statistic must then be 1117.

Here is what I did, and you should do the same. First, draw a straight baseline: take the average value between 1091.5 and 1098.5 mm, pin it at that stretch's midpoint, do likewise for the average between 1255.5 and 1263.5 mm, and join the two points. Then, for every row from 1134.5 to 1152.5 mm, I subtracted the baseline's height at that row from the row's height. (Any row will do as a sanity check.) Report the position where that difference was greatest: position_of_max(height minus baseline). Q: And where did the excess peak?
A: 1136 mm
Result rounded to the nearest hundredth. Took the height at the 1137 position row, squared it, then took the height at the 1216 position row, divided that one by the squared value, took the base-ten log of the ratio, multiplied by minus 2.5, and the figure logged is 5.43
